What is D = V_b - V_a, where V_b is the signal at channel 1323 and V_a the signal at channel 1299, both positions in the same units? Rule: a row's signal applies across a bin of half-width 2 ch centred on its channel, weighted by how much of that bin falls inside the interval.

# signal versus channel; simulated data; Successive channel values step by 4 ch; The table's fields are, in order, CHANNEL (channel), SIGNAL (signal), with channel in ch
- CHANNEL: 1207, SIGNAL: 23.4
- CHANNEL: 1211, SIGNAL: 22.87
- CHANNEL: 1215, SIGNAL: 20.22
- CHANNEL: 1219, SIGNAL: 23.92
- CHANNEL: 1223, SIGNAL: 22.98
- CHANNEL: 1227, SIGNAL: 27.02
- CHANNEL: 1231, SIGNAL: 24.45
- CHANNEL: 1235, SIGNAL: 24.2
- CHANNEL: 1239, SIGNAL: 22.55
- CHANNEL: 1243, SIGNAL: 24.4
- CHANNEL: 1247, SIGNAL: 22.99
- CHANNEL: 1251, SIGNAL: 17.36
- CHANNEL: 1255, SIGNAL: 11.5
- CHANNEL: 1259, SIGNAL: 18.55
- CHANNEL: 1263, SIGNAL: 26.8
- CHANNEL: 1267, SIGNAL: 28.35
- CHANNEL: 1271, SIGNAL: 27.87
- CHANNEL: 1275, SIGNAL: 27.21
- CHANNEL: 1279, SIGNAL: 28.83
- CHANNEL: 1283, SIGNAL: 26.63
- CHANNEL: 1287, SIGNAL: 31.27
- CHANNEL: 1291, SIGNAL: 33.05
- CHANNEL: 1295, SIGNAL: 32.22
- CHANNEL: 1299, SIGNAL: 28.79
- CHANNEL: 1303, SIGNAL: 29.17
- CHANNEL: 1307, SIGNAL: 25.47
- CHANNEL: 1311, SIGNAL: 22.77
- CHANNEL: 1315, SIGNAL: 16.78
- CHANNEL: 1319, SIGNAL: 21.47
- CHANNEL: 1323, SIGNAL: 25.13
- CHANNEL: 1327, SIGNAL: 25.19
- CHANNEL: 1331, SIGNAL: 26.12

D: -4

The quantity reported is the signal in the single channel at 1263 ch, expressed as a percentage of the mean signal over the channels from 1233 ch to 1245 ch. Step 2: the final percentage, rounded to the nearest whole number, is 113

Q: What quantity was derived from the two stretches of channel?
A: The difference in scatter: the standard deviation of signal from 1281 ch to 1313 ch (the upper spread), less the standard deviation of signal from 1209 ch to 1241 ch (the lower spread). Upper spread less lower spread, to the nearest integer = 2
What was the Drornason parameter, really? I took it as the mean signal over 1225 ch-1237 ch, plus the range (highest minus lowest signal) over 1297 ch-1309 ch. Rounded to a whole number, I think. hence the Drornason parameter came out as 29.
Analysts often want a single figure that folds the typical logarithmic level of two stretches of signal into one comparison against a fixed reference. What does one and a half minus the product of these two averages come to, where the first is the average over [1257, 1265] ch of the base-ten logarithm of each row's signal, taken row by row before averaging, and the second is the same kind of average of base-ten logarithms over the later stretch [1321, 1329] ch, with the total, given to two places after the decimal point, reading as -0.39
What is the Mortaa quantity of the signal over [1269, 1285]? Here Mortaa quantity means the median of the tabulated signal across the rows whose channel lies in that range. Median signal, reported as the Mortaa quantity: 28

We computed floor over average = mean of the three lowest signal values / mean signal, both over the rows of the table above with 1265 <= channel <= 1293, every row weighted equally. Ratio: 0.94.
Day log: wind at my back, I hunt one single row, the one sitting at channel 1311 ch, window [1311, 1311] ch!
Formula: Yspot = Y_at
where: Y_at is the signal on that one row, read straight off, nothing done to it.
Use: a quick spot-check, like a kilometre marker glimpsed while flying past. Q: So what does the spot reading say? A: 22.77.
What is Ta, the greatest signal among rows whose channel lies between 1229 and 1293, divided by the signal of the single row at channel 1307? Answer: 1.3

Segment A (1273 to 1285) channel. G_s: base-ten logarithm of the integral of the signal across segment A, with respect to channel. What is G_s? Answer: 2.52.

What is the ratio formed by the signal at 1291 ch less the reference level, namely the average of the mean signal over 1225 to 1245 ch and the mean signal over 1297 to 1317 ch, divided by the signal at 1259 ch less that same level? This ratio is -1.4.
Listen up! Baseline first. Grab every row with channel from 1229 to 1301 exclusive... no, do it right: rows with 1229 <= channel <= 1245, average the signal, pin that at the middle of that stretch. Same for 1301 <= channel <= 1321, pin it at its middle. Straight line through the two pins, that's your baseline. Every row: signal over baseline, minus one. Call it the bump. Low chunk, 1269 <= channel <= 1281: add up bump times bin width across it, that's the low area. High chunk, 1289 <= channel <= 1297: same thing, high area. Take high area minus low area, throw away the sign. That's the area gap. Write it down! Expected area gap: 1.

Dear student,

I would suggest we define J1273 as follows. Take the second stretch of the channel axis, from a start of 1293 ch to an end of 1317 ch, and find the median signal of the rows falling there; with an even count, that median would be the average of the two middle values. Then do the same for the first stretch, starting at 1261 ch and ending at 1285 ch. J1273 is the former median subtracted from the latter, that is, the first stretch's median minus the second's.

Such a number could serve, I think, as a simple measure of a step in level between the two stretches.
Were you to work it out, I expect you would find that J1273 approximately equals 0.4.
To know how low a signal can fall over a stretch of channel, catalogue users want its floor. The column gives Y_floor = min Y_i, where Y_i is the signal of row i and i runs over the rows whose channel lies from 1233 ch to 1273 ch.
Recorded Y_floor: 11.5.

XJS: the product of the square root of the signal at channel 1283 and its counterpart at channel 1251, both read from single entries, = 22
